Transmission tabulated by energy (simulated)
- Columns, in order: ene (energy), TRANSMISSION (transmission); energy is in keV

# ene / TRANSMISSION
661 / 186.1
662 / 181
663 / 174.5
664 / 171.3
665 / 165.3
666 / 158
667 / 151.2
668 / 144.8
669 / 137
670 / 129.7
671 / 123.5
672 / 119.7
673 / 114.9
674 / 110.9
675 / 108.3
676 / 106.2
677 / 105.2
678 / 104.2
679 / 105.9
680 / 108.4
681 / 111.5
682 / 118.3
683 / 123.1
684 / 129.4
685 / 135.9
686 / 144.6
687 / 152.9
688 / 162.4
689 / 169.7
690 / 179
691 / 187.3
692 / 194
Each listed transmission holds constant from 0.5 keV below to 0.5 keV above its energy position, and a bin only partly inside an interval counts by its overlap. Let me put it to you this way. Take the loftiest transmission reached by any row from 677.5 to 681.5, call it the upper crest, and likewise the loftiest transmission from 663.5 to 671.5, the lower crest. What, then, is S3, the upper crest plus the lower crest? 283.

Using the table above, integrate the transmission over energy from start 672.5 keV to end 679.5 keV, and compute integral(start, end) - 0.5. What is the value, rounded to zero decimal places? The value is 755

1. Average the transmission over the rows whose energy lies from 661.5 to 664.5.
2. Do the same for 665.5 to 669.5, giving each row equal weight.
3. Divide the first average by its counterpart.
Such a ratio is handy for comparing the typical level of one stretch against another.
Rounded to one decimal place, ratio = 1.2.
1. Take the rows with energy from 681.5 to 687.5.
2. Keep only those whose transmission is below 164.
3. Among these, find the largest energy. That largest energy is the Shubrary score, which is 687 keV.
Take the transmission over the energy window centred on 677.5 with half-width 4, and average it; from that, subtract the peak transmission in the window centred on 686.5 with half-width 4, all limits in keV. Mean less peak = -71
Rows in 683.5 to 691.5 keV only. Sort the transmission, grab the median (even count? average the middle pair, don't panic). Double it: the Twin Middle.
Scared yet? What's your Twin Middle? 315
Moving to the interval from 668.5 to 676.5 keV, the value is 235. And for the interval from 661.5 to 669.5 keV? 323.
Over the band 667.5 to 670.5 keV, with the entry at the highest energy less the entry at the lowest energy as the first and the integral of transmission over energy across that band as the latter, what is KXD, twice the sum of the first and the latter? 793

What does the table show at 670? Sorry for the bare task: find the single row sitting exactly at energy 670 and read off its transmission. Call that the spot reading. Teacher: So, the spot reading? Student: 129.7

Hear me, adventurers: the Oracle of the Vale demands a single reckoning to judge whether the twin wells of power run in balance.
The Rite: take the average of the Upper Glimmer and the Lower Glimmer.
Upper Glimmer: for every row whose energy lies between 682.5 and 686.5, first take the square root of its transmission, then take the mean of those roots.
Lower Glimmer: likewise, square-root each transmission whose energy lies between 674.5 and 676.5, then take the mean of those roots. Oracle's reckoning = 10.9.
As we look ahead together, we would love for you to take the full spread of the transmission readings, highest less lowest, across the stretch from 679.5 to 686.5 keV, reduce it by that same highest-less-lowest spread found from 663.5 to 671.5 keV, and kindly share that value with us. -12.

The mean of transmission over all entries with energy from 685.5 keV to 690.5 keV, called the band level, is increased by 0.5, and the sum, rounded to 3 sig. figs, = 162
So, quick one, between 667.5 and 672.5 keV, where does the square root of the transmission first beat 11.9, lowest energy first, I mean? 668 keV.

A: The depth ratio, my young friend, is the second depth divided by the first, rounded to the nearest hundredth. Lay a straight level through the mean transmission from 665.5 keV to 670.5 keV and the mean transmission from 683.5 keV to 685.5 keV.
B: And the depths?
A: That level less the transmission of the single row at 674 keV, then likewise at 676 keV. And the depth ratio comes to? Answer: 1.11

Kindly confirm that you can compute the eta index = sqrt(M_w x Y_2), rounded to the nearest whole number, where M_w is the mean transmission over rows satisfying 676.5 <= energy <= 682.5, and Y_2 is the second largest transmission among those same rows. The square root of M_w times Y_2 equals 110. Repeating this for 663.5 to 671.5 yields 156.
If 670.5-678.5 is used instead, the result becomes 116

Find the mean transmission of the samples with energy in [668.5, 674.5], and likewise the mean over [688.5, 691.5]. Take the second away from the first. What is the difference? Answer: -56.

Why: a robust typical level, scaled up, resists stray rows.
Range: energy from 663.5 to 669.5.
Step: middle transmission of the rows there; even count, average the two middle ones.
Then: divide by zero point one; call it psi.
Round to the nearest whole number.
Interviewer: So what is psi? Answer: 1546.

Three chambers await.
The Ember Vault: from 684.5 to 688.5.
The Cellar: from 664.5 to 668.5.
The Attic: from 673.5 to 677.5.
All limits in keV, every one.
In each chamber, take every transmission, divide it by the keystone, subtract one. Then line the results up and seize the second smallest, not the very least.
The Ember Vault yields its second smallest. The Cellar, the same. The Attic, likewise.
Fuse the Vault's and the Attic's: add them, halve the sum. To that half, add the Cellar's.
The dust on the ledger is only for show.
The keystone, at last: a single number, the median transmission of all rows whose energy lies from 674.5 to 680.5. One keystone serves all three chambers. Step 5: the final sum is 0.6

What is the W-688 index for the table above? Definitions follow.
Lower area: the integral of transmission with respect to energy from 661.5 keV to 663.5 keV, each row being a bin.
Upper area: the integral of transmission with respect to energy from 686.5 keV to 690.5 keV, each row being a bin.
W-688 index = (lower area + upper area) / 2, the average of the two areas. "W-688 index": 510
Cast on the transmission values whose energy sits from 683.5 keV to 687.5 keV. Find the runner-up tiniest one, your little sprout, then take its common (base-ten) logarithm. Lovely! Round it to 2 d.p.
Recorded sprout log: 2.13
